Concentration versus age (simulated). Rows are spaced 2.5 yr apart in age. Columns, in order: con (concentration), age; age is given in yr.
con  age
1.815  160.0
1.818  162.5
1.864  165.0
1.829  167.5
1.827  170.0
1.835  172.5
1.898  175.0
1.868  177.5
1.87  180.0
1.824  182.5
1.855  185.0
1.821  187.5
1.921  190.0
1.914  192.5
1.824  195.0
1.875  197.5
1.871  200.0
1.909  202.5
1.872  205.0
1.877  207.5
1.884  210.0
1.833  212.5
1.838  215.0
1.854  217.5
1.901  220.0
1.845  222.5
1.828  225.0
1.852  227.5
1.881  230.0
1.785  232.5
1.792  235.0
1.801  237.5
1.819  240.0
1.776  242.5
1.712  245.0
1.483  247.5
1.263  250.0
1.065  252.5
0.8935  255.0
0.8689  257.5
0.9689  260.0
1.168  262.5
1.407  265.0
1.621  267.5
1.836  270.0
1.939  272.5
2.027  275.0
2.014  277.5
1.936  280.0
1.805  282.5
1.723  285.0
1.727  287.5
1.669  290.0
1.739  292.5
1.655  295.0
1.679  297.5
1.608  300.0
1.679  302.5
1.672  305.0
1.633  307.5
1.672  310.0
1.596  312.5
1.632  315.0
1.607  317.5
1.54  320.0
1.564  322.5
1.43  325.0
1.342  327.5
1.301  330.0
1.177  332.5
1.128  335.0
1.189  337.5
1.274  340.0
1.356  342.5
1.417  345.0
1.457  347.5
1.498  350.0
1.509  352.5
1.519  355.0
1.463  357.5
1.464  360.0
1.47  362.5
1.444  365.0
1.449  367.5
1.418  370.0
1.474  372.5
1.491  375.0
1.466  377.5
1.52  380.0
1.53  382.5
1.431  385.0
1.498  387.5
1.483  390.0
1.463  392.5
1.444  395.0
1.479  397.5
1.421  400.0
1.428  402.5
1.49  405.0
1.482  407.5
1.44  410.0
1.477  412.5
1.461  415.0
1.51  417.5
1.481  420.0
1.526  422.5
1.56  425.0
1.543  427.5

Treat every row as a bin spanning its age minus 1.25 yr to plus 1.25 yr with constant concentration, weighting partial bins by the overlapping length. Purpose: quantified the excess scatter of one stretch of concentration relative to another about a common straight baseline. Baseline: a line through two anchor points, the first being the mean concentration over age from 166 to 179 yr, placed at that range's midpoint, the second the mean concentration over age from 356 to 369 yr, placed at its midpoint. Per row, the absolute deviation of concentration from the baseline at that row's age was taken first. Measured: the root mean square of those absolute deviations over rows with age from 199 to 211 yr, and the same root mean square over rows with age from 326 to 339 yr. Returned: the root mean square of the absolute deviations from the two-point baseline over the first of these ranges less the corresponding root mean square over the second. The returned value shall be -0.20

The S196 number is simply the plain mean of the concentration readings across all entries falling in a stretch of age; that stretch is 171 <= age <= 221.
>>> 1.87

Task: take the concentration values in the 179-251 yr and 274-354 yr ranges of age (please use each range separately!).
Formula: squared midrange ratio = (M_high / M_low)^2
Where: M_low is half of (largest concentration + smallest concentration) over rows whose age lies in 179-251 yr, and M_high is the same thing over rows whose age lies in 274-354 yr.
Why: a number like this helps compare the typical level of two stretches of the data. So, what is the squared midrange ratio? 1.0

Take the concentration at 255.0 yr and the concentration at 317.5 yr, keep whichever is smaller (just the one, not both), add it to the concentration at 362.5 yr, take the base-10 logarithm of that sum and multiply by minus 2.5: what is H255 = -0.93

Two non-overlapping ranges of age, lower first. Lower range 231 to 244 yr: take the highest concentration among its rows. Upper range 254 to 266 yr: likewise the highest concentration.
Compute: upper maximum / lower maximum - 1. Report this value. -0.23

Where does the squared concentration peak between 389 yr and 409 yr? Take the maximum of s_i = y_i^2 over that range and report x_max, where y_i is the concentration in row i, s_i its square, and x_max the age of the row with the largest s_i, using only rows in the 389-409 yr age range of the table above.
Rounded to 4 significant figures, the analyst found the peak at 405.0 yr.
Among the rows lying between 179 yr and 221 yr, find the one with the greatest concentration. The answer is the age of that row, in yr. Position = 190.0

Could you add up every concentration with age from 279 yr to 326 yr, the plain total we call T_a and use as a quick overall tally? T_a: 32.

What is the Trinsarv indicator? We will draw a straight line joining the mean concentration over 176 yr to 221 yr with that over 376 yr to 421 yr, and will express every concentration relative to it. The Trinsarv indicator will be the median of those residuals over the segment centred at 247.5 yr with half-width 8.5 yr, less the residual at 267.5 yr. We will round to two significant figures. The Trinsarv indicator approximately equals -0.18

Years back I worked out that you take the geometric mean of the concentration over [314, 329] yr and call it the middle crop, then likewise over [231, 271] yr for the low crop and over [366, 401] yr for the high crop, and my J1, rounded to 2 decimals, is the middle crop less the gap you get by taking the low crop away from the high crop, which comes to 1.45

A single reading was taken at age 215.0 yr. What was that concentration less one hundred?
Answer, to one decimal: -98.2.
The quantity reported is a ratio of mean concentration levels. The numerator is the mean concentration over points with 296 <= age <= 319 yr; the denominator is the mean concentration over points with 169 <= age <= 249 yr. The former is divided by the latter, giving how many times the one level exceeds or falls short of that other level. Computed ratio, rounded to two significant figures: 0.89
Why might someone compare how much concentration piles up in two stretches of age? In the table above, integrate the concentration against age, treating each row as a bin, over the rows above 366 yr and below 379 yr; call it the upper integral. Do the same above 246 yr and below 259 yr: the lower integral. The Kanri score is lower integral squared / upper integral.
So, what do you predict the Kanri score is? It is 11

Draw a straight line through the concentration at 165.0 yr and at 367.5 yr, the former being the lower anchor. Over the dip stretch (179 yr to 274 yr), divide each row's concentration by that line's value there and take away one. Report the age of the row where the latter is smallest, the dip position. 257.5 yr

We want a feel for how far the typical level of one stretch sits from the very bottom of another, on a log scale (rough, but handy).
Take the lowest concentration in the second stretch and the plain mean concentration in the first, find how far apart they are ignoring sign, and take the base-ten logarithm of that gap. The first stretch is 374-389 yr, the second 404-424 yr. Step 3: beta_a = -1.3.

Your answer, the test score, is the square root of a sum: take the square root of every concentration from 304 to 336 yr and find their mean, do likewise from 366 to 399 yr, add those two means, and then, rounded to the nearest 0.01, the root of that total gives 1.56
